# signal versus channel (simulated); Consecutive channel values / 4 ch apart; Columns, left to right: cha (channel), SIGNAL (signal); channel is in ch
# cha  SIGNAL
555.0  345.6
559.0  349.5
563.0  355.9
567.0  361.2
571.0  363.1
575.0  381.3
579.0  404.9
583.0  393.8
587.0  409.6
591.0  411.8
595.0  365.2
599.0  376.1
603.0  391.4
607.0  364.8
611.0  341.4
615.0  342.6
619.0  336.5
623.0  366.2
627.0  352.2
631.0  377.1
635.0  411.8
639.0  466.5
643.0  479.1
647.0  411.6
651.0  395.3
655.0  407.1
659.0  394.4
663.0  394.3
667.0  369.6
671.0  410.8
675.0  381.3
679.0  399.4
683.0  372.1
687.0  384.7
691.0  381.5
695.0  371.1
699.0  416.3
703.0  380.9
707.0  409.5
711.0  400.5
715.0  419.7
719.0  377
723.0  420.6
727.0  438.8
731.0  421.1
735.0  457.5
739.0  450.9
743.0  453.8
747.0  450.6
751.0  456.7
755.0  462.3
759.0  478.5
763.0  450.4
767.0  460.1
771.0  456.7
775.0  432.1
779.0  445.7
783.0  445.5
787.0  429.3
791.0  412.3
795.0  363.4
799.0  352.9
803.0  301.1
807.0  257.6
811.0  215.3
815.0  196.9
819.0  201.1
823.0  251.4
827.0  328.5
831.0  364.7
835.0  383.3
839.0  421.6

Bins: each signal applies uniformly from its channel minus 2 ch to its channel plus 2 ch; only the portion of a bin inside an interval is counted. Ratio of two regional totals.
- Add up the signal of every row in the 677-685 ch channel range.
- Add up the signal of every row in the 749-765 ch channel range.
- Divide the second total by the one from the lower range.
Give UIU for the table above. 2.4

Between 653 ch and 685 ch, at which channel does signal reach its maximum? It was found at 671.0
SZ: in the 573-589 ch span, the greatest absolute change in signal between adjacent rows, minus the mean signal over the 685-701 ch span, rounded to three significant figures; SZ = -365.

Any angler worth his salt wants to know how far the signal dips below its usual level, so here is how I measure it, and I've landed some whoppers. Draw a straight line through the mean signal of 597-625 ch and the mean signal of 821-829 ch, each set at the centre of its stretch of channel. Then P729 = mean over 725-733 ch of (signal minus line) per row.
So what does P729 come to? 109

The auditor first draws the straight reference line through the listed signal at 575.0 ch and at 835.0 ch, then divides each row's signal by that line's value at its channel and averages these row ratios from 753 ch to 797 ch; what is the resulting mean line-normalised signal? 1.15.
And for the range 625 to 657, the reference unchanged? 1.08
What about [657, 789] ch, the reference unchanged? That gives 1.10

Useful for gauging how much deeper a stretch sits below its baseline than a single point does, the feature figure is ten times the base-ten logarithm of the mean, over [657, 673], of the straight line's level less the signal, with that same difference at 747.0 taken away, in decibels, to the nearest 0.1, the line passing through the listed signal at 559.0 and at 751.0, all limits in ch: 11.0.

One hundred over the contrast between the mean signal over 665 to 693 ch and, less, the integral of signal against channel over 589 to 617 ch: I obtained -0.0100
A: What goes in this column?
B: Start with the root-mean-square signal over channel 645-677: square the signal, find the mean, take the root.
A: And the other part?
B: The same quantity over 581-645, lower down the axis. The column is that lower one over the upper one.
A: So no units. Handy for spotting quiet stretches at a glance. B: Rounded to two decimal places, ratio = 0.98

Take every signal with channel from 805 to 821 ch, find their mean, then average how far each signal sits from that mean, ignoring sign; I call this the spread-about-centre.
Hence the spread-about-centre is 20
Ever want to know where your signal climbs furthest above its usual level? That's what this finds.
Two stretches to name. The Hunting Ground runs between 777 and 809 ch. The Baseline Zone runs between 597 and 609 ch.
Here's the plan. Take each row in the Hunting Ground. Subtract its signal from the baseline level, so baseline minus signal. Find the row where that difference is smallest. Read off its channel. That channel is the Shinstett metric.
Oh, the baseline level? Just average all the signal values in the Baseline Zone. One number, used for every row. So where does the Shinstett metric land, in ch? 779.0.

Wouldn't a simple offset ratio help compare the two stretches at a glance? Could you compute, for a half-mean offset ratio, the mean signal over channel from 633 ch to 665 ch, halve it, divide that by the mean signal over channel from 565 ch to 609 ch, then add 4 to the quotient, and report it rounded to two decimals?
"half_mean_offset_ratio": 4.55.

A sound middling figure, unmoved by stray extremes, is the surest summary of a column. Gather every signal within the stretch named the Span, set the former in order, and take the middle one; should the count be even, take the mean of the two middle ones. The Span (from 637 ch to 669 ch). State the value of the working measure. 401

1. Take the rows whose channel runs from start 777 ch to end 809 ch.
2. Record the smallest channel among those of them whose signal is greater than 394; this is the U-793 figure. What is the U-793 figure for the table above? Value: 779.0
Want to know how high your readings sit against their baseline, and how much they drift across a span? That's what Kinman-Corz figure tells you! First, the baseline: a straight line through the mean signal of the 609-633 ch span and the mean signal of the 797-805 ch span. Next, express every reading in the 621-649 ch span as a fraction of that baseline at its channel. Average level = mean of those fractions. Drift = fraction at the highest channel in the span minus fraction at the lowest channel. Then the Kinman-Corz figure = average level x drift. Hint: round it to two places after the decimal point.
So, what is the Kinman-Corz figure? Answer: 0.16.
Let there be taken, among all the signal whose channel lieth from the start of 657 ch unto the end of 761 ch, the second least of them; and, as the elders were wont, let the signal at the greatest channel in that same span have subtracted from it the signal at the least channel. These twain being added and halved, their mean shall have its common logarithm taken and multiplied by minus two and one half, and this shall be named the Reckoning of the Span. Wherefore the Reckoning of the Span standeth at -5.9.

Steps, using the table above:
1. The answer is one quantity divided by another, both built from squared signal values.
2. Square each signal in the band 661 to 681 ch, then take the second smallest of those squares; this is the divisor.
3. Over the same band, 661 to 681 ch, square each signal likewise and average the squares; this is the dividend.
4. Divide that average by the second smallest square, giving 1.05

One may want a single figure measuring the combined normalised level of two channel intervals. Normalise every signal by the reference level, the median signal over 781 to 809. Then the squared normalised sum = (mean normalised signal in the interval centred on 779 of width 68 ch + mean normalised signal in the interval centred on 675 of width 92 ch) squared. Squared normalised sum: 4.90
